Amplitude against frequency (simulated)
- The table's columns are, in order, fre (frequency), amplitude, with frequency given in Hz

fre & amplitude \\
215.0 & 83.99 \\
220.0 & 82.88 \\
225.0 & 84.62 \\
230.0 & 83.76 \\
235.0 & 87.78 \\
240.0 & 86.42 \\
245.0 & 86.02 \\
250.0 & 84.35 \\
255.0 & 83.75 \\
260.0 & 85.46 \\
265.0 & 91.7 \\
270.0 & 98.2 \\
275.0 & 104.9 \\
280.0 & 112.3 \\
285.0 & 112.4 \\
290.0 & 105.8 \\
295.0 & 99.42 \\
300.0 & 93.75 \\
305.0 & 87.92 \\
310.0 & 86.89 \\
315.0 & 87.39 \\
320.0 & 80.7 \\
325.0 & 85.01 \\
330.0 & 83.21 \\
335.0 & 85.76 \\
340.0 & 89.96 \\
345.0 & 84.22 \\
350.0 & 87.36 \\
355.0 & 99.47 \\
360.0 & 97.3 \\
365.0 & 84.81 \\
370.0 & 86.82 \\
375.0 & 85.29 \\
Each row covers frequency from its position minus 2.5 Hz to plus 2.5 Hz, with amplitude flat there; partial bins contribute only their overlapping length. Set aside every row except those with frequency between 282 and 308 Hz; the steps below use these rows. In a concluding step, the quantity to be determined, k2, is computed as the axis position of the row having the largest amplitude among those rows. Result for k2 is 285.0 Hz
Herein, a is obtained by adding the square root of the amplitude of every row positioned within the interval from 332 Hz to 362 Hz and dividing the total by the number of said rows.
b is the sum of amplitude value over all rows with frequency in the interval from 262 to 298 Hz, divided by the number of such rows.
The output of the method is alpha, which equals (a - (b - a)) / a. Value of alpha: -8.9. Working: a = 9.5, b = 104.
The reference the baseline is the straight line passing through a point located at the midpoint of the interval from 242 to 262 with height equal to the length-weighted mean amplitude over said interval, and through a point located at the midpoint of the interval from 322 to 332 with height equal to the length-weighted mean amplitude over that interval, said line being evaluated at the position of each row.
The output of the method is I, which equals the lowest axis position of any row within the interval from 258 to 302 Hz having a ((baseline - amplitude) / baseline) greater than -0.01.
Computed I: 260.0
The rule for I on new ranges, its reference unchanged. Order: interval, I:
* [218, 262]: 220.0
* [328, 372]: 330.0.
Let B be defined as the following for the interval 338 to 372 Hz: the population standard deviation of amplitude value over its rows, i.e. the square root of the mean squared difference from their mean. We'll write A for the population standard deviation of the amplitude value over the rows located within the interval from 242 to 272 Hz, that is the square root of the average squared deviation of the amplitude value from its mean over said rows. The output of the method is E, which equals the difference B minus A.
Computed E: 0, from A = 5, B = 5.6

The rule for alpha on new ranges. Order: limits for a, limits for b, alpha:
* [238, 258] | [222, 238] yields -7.3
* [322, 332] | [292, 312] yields -8.0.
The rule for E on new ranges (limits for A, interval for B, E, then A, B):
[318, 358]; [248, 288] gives 6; 5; 11.4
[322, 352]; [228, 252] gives -1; 2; 1.5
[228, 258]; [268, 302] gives 5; 2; 6.6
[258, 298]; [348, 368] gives -3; 9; 6.3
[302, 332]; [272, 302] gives 4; 3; 6.7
